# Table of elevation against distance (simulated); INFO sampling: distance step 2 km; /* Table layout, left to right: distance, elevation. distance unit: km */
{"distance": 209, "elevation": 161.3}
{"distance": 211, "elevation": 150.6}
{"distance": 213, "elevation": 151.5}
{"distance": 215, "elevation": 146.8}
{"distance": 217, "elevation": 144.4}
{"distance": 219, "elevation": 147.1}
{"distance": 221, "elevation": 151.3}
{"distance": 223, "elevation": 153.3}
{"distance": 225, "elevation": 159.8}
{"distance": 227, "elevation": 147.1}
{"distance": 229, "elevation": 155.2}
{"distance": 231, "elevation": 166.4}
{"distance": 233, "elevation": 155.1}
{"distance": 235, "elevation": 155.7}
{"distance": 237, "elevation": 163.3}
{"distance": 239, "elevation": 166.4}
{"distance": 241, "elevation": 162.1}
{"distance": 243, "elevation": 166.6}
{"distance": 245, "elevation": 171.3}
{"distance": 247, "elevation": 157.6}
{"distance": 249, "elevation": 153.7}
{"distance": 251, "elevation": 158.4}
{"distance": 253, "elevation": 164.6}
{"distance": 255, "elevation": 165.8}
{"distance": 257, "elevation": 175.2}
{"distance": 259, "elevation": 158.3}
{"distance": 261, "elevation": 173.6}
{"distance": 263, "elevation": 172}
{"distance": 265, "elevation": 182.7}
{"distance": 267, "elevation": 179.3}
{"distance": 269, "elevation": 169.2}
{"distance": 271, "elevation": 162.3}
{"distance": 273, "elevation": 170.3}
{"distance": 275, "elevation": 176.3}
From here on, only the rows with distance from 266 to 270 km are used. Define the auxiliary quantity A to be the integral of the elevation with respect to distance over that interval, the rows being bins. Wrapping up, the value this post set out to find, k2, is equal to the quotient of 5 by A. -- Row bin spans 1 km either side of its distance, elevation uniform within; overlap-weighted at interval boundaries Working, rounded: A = 697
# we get 0.0072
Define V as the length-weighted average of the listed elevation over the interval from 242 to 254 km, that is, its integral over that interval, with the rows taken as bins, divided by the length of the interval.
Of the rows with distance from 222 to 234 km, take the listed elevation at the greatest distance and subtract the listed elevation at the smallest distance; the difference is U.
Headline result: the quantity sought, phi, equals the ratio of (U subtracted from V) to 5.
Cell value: 32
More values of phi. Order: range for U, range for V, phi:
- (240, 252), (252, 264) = 34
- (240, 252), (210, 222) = 30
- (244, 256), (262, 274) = 36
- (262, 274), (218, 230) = 31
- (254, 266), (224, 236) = 28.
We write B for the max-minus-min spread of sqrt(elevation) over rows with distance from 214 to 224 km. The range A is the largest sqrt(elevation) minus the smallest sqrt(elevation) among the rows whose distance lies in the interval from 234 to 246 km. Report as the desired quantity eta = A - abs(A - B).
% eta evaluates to 0.36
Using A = 0.61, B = 0.36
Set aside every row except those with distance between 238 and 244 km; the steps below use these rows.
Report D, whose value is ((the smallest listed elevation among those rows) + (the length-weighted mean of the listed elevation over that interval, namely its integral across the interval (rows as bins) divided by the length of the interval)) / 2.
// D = 164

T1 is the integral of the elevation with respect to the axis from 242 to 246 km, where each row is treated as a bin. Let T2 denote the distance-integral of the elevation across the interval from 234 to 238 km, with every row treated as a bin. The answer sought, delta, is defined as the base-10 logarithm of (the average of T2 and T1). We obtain 2.82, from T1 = 676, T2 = 638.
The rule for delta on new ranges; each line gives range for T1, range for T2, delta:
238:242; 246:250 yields 2.81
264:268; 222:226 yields 2.83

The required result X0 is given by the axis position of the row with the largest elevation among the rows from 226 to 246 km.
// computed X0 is 245 km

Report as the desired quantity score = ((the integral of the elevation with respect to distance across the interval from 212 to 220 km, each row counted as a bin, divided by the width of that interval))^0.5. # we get 12.1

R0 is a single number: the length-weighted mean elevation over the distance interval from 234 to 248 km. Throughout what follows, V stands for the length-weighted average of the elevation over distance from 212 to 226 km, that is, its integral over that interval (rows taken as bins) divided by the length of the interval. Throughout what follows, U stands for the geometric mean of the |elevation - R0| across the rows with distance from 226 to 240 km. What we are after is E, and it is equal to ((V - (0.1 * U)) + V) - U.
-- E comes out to 298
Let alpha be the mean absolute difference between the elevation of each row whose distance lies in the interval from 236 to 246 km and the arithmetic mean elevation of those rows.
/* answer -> 2.6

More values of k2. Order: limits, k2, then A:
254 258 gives 0.0073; 682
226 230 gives 0.0083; 605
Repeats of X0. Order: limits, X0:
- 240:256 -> 245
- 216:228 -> 225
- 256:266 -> 265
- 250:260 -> 257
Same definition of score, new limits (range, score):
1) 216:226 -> 12.3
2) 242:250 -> 12.7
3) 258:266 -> 13.1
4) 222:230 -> 12.4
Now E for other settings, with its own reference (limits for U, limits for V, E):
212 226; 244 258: 315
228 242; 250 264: 332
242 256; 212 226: 297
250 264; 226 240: 311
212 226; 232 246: 313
